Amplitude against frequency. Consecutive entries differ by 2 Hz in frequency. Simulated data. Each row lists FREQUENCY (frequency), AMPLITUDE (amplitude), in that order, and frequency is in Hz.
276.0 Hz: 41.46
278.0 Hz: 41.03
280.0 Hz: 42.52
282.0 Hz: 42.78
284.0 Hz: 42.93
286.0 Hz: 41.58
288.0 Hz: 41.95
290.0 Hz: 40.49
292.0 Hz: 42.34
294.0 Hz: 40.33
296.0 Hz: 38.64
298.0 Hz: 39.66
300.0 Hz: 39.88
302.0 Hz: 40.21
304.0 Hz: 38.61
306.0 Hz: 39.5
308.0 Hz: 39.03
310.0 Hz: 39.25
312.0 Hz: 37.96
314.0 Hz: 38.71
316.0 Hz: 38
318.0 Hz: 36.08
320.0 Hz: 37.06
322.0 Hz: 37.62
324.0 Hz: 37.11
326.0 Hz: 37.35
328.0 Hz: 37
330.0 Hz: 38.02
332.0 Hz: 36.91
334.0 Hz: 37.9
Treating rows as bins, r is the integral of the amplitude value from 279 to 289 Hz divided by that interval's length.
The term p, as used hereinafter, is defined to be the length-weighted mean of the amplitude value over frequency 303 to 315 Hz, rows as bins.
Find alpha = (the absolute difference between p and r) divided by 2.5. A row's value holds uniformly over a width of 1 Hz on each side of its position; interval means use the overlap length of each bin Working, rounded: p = 39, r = 42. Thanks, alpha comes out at 1.4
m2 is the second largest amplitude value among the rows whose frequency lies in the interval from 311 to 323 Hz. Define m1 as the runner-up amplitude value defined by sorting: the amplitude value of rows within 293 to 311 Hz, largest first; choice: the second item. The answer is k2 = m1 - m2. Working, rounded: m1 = 40.21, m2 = 38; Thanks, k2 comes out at 2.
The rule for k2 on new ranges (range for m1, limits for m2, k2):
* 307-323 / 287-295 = -3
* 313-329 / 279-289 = -5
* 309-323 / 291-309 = -2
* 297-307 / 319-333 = 2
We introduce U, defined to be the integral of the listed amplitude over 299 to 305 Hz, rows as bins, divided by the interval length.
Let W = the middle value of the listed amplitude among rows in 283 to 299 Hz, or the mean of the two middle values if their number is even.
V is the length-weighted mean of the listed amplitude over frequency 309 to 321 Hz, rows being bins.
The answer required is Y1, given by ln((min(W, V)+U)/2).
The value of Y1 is 3.66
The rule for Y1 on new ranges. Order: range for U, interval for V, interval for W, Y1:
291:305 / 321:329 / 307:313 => 3.65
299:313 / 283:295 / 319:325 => 3.64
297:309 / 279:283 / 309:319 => 3.66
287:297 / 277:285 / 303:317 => 3.68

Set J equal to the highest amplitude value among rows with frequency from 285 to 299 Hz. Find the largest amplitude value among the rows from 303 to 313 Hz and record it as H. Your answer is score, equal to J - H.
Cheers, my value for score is 3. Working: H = 39.5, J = 42.34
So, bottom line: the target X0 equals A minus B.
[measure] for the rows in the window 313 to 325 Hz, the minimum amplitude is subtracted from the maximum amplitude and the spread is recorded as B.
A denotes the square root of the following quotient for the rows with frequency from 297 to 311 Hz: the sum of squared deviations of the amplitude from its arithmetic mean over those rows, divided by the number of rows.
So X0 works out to -2.1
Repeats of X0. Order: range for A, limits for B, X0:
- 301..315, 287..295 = -1.3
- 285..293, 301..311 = -0.9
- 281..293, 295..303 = -0.7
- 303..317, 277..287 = -1.4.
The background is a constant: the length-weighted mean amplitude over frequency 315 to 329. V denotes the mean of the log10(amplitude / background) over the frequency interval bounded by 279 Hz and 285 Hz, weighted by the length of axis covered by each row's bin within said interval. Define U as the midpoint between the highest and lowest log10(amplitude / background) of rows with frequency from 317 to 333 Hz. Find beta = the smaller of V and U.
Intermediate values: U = -0.002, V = 0.06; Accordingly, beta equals 0.00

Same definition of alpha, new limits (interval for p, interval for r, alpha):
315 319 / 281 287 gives 2.2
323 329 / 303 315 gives 0.7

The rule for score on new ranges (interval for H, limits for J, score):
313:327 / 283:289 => 4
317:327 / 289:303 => 5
